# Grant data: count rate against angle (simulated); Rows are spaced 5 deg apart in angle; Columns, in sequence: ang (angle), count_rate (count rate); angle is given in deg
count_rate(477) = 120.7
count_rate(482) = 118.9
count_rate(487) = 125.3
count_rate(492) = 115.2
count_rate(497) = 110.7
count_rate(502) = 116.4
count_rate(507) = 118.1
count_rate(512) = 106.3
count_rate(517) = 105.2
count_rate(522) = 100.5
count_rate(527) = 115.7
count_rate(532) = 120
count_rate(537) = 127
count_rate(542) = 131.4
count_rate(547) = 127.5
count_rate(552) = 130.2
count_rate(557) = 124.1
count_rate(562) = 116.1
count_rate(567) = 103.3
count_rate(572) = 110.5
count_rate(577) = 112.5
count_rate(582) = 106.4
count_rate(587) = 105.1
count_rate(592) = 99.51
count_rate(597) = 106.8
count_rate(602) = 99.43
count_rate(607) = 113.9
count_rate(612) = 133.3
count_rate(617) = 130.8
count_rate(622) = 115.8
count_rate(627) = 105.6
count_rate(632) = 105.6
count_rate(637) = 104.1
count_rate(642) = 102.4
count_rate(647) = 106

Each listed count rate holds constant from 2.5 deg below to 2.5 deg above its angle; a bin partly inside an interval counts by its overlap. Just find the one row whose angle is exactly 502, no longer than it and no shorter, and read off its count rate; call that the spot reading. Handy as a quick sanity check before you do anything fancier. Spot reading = 116.4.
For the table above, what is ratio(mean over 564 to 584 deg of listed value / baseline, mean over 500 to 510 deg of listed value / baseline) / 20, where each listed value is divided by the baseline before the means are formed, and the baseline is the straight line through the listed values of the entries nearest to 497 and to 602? 0.050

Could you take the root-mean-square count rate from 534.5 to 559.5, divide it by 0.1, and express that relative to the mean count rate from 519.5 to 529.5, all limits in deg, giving 11.8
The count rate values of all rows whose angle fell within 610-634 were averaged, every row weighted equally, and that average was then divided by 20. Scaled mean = 5.91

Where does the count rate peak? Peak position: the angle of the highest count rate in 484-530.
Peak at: 487 deg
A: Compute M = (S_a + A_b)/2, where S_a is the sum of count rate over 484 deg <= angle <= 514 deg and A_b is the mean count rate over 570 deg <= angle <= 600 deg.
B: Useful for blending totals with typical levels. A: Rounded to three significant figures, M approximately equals 399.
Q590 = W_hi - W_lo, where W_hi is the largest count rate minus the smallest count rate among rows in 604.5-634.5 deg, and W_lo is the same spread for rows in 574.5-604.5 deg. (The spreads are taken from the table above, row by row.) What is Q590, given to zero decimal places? 15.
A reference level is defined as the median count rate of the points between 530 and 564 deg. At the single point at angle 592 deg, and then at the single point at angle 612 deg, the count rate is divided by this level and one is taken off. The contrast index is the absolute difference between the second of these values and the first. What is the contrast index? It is 0.266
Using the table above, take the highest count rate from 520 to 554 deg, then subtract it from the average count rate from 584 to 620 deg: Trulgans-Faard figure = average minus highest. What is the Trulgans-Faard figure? -19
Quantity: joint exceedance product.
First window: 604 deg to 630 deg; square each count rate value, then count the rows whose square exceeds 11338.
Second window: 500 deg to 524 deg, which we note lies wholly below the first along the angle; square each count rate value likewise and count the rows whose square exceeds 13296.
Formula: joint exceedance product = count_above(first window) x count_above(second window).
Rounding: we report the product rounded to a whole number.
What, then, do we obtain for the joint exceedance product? 8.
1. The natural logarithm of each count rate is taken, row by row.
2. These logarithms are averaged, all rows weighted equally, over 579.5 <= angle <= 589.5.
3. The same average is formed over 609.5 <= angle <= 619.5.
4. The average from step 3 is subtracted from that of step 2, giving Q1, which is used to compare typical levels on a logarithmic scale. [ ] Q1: -0.22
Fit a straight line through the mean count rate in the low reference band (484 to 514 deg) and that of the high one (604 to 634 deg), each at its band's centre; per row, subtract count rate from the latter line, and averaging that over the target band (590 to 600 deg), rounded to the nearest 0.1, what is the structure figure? 13.9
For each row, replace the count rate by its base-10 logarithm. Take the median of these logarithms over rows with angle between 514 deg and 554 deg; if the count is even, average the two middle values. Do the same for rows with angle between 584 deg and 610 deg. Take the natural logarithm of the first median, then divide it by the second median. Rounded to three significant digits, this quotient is 0.365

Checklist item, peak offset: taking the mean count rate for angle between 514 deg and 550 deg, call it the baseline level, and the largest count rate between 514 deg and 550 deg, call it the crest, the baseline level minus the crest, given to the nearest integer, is -13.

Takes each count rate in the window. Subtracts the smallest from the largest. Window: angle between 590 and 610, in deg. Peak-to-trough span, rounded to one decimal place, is 14.5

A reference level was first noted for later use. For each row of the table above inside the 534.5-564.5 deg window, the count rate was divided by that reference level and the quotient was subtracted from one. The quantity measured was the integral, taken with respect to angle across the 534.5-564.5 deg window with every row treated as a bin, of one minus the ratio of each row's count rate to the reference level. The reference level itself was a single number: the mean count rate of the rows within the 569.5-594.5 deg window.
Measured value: -5.4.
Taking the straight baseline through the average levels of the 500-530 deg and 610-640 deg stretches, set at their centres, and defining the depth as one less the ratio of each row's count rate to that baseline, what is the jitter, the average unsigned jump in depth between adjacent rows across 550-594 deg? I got 0.055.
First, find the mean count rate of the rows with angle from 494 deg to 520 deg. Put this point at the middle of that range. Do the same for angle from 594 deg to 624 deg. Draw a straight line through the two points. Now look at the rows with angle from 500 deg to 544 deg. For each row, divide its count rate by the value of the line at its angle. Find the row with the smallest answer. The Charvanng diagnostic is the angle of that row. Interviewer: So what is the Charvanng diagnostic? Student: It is 522 deg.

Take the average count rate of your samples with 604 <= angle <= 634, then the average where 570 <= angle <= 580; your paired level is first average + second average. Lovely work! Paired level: 229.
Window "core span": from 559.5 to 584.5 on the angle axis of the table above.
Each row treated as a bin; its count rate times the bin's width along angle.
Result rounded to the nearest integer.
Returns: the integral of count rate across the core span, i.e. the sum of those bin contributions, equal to 2744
